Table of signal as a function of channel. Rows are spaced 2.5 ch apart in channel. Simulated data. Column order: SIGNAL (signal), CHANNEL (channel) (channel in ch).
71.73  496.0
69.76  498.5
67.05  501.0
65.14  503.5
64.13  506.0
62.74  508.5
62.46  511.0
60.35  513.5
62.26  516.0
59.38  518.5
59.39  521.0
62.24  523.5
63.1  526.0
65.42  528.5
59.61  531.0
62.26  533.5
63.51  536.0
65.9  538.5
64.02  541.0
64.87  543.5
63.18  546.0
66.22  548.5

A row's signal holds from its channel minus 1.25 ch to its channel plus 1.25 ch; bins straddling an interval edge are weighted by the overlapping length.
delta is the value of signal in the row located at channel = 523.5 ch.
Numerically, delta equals 62.24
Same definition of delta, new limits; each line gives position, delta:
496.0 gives 71.73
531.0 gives 59.61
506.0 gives 64.13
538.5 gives 65.9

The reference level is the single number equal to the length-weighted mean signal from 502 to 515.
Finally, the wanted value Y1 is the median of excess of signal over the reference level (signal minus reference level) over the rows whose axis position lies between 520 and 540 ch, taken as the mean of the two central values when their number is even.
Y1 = -0.3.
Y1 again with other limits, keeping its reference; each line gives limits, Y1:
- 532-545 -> 1.0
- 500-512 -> 1.1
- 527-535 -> -0.8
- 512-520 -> -2.7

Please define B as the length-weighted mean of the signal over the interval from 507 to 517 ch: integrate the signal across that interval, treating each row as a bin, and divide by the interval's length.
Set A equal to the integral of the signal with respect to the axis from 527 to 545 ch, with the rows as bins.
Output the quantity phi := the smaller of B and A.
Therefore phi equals 62.0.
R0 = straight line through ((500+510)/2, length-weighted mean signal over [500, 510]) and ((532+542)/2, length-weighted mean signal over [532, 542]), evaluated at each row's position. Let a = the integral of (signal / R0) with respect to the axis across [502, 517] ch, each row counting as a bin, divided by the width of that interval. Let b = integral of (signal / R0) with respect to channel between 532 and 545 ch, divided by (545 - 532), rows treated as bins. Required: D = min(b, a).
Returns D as 0.975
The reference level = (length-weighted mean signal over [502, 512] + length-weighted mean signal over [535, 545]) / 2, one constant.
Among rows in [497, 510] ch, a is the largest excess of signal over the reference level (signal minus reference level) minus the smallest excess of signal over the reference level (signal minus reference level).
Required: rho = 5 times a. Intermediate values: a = 7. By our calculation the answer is 35.1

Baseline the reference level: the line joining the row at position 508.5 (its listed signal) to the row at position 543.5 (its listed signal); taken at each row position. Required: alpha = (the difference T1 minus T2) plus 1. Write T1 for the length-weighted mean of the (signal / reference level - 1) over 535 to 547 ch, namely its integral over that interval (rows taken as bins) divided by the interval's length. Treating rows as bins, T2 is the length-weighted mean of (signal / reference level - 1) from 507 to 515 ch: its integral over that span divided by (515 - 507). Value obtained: 1.01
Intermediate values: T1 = -0.006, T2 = -0.015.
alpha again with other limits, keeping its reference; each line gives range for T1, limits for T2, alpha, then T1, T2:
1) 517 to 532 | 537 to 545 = 0.96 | -0.034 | 0.002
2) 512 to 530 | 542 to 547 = 0.99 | -0.028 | -0.013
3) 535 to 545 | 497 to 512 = 0.95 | -0.001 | 0.046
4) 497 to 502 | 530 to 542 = 1.12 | 0.104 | -0.020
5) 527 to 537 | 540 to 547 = 0.99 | -0.023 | -0.013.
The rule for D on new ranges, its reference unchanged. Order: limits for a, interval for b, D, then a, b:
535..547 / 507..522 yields 0.950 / 1.01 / 0.95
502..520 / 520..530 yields 0.967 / 0.97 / 0.98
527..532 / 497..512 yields 0.979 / 0.98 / 1.01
